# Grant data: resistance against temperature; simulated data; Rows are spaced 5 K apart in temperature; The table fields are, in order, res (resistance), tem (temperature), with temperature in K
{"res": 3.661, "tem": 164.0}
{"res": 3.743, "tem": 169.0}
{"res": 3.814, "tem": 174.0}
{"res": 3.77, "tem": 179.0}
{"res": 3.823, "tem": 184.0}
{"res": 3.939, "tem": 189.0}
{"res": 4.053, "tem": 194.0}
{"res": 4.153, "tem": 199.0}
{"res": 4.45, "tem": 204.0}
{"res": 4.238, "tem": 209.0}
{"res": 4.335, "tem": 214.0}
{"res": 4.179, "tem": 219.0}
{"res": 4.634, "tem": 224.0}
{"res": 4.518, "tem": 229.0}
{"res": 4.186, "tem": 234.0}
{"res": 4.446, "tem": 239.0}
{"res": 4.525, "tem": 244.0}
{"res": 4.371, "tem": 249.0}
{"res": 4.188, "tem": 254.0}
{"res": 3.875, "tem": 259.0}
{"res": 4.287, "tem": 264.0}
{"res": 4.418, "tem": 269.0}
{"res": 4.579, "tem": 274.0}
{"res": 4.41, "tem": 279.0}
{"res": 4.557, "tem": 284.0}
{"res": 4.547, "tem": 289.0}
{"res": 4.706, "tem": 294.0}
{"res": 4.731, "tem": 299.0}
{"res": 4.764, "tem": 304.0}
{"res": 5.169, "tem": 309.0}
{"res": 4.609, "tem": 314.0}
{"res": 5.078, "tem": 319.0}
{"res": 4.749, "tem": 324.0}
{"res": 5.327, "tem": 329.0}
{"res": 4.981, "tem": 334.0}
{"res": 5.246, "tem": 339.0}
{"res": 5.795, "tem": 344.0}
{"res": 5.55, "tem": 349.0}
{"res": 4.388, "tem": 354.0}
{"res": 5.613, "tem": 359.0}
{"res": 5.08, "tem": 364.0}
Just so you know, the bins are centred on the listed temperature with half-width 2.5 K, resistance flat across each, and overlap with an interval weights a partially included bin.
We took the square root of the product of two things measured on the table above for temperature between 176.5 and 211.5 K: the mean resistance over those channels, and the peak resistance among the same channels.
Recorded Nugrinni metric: 4.3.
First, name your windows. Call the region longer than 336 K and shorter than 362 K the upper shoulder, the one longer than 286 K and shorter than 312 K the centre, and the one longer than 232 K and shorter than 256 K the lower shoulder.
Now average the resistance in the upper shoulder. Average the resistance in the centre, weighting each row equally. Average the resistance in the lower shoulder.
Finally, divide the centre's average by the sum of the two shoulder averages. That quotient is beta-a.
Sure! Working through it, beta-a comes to 0.495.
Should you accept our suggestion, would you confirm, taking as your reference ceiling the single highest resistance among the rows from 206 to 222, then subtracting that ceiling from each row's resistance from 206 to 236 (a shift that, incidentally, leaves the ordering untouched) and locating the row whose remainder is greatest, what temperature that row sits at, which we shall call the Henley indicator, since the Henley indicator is 224.0 K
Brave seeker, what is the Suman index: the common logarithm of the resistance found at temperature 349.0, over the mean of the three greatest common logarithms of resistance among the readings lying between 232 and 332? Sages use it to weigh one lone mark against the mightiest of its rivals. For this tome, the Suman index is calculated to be 1.04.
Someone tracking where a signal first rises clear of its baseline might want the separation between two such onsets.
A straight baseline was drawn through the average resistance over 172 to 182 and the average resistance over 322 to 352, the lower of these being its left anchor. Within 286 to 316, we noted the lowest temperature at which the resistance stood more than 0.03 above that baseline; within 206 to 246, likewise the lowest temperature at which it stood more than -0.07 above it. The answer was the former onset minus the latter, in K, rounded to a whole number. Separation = 100 K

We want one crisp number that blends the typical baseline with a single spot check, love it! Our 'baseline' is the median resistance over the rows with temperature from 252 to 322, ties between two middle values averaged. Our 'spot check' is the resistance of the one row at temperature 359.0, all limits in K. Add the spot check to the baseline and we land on 10.2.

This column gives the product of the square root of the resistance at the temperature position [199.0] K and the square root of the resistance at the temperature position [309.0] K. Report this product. 4.63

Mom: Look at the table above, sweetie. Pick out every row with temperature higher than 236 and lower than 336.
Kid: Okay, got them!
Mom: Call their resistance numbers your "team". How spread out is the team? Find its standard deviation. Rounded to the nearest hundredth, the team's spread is 0.34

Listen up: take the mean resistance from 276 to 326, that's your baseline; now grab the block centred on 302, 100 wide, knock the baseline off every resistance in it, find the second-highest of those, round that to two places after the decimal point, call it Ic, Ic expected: 0.82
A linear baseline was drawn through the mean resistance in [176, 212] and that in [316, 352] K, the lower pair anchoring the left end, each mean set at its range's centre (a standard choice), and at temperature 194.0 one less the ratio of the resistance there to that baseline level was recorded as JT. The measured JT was 0.002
